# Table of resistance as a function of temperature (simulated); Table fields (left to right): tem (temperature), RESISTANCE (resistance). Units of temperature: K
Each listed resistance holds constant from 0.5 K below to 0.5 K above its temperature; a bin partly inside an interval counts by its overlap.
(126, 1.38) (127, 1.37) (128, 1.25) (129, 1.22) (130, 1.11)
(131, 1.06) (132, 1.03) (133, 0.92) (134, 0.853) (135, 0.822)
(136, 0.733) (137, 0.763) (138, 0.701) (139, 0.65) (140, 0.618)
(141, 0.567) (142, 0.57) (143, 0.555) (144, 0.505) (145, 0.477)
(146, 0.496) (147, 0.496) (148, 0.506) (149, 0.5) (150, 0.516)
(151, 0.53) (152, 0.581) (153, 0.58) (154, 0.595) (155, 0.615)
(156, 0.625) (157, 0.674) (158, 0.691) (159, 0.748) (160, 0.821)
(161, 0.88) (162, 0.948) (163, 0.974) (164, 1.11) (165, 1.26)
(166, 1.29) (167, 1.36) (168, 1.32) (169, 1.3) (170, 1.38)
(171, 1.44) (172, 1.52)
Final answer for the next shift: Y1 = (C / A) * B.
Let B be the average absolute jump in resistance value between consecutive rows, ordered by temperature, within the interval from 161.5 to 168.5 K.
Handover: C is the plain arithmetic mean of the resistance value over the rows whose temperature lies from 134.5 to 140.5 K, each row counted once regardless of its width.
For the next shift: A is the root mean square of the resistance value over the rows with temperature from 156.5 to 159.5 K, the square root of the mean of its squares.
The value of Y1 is 0.076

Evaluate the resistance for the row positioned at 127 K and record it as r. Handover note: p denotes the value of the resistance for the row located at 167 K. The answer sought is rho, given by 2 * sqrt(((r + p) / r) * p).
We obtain 3.3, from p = 1.36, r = 1.37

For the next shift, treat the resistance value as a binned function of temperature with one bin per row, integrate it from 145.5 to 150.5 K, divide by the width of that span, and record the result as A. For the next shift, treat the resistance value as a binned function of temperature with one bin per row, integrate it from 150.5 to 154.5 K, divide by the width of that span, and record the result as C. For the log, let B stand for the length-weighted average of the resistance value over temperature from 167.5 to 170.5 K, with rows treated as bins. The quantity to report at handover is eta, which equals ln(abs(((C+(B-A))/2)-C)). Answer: -2.0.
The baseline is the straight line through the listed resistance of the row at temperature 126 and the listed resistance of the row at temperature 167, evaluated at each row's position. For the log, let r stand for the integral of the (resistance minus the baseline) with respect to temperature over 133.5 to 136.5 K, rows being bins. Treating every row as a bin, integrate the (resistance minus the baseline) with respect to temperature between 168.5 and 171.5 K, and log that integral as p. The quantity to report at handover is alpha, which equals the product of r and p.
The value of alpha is -0.1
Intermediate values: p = 0.0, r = -1.72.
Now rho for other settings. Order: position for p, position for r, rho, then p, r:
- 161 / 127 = 2.4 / 0.88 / 1.37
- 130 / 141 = 3.6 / 1.11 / 0.567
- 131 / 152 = 3.5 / 1.06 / 0.581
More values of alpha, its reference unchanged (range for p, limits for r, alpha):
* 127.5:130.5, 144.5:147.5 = 1.5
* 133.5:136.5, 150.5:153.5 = 4.1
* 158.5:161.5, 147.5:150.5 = 4.2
